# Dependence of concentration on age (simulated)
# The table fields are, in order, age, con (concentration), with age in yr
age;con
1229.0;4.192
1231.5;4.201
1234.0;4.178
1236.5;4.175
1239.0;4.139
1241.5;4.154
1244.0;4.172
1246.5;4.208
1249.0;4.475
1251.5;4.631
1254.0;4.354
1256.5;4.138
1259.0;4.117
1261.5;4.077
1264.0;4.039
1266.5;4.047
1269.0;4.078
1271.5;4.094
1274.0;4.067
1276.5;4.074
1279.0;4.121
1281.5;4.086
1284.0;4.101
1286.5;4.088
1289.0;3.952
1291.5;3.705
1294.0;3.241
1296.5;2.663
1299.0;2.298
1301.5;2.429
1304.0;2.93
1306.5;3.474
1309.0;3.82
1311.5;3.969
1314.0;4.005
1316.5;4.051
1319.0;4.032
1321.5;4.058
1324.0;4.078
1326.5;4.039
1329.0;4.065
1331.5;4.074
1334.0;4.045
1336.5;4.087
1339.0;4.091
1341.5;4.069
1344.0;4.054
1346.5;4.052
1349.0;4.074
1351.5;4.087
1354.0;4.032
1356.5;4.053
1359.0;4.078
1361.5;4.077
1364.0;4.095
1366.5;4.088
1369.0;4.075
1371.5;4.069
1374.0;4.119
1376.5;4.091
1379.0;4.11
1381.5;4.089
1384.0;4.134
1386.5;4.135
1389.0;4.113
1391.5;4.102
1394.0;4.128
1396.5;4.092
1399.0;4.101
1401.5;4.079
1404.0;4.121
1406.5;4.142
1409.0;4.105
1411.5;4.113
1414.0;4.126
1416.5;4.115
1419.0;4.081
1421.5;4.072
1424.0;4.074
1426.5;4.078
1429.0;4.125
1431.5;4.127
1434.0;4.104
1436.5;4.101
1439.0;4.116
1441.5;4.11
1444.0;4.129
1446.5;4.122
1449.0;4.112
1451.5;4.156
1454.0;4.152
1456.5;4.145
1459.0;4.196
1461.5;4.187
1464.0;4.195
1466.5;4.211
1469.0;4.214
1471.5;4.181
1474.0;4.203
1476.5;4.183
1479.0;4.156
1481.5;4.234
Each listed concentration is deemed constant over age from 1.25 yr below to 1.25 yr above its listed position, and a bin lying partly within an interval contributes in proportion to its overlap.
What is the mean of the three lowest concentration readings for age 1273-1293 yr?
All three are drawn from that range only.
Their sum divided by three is 3.91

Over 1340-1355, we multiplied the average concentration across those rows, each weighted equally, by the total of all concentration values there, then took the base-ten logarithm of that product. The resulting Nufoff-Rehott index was 2.00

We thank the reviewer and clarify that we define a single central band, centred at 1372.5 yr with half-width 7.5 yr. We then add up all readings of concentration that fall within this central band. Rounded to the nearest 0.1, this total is 24.6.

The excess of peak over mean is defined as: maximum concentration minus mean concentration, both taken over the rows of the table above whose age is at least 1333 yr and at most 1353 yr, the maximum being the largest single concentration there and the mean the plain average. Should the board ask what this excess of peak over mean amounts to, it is 0.021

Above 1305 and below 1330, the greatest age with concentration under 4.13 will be 1329.0 yr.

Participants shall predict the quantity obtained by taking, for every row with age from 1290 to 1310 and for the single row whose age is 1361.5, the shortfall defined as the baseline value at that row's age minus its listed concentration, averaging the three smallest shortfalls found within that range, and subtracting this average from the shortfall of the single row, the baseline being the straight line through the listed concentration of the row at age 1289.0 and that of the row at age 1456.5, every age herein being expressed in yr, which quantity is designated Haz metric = -0.34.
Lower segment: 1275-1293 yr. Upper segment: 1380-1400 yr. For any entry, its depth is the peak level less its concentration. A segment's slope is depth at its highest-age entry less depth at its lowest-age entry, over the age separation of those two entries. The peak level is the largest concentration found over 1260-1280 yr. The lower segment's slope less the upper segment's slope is 0.025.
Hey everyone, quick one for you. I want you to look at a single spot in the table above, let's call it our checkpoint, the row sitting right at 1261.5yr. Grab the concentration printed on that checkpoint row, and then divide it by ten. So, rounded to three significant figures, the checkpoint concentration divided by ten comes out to 0.408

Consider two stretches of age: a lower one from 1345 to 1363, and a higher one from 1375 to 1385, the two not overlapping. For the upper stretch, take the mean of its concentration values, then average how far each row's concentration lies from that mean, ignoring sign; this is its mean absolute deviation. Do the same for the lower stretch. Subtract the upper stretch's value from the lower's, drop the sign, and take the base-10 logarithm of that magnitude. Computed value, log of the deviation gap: -3.49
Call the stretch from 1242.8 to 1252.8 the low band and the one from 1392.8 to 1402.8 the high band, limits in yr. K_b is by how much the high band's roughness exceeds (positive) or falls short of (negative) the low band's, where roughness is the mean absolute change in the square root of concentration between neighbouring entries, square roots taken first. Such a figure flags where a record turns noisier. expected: -0.0310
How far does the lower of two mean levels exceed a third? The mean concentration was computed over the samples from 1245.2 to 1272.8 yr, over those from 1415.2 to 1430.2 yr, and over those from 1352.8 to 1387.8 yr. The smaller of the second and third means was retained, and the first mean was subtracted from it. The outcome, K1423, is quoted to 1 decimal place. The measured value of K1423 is -0.1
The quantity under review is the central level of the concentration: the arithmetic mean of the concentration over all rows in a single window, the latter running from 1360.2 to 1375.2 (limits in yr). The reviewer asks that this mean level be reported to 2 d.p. 4.09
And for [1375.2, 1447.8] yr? 4.11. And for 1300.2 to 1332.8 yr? 3.77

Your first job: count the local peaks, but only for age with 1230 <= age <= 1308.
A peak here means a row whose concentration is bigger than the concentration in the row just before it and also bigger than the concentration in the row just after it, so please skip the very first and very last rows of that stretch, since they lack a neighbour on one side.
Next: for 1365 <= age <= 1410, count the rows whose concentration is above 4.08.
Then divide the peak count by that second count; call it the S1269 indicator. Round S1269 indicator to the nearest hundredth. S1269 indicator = 0.27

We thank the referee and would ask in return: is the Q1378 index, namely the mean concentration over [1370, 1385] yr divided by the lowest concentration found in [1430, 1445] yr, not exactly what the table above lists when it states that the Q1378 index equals 1.00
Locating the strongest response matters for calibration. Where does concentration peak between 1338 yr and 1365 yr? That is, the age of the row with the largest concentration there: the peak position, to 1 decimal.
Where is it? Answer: 1364.0 yr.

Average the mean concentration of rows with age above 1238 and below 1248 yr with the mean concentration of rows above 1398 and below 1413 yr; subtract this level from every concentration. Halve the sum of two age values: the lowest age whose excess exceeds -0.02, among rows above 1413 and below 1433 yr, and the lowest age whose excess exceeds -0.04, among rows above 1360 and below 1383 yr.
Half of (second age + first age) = 1394.0 yr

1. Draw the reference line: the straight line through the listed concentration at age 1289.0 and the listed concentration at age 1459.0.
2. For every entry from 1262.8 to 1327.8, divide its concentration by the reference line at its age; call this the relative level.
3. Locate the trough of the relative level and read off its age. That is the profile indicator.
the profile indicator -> 1299.0 yr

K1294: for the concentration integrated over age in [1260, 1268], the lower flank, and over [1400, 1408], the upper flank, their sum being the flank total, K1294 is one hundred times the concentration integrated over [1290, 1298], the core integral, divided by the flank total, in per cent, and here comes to 39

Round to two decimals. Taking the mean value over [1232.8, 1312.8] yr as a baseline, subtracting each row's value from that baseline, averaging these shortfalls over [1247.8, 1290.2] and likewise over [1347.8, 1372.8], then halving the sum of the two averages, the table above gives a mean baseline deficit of -0.23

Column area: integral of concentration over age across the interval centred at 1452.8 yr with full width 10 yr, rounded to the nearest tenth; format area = 41.4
